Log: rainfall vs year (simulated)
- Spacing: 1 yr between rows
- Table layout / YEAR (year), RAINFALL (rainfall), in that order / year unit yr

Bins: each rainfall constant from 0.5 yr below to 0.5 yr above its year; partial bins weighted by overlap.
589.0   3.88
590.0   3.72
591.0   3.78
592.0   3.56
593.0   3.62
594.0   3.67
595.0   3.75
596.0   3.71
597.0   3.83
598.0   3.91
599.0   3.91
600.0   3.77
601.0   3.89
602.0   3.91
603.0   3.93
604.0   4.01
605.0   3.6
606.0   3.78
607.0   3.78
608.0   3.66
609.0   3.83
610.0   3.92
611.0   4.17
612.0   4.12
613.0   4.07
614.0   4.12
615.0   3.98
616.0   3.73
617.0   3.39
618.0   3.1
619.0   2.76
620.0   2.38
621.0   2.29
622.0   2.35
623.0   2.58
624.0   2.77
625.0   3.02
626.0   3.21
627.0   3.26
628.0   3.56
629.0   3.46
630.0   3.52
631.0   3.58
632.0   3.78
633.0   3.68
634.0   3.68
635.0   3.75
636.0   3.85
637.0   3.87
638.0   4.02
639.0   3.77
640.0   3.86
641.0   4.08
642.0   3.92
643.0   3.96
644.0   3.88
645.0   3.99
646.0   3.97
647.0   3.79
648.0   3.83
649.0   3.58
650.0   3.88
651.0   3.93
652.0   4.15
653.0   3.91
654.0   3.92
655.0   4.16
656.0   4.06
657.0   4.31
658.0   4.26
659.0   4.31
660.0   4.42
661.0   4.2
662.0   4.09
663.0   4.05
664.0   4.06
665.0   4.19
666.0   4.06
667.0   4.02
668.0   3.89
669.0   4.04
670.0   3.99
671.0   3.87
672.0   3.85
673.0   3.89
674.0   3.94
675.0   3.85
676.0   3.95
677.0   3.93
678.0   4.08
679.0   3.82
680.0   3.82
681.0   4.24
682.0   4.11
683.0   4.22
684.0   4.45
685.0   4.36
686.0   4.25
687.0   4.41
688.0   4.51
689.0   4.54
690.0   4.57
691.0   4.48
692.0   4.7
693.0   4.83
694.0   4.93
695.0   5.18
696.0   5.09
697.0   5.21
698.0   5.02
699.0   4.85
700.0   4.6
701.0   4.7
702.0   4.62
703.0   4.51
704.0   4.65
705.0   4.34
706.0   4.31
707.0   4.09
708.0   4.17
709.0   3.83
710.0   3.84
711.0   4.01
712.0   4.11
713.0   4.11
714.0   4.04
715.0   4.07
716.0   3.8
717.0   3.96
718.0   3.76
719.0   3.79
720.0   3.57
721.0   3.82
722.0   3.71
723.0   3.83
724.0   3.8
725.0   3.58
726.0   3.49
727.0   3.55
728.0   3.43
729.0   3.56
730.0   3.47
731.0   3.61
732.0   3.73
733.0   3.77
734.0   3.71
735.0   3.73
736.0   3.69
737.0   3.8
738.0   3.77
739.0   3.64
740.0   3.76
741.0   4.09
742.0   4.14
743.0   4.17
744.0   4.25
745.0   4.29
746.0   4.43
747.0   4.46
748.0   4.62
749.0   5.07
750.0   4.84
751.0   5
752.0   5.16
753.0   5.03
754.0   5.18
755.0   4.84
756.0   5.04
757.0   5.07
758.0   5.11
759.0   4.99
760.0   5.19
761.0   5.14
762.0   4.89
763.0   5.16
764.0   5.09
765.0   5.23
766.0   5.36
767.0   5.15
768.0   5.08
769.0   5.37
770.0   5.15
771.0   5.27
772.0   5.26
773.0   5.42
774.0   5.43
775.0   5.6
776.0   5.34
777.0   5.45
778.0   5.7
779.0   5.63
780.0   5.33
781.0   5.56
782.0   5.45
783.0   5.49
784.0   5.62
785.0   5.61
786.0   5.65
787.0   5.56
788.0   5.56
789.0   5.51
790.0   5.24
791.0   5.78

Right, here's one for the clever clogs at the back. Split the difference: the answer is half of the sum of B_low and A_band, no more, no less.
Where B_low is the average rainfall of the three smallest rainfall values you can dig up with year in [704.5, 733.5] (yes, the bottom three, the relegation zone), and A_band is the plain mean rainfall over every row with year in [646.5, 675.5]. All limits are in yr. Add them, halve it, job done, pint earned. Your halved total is 3.74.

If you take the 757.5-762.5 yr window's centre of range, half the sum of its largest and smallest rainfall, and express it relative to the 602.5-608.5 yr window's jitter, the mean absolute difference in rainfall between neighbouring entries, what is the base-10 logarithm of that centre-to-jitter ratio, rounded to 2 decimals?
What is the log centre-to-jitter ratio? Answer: 1.50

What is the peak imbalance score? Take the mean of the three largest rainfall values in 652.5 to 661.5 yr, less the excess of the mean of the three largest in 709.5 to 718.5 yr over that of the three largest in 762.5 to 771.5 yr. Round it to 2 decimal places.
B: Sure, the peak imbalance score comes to 5.58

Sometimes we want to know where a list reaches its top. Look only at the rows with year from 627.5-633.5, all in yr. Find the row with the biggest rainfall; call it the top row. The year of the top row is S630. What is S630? 632.0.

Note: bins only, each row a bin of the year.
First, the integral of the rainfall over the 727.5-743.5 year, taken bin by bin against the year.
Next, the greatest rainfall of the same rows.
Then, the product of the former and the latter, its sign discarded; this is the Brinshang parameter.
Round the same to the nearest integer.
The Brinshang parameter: 250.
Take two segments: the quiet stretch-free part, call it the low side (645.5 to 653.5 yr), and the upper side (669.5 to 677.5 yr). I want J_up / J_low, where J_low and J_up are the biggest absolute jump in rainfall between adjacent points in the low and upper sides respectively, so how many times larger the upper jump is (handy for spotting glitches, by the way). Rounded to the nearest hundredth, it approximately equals 0.40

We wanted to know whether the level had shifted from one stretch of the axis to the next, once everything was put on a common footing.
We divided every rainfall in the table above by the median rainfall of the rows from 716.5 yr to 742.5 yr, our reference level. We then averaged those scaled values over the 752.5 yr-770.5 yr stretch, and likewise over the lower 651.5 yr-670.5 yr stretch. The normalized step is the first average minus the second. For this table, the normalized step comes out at 0.27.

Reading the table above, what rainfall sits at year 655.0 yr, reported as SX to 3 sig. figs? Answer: 4.16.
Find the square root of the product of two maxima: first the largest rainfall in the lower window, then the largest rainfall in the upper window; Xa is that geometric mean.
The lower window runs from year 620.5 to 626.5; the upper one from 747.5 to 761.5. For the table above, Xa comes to 4.1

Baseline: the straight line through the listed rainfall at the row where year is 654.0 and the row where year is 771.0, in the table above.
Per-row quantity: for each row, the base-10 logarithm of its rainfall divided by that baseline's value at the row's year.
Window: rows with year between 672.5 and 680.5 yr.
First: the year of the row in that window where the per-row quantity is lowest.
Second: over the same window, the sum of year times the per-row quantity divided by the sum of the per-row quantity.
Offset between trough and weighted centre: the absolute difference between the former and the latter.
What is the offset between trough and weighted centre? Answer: 3.2 yr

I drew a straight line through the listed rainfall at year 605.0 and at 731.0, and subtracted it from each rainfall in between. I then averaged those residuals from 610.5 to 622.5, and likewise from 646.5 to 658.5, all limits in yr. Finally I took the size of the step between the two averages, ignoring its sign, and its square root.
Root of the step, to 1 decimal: 0.8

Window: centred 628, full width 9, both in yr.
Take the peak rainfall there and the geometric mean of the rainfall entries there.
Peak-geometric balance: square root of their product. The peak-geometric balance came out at 3.6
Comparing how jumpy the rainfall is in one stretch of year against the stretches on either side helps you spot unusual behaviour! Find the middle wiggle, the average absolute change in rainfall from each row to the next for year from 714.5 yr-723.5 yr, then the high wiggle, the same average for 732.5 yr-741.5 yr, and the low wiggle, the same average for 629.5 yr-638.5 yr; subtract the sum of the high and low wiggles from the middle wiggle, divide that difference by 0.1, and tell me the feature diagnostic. -0.2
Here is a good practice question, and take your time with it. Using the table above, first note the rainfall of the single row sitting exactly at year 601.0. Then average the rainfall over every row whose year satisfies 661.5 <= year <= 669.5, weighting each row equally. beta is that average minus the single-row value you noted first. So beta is 0.2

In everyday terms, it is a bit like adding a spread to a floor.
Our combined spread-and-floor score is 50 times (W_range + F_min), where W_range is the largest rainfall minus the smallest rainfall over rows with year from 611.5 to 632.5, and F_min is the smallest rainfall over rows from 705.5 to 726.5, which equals 266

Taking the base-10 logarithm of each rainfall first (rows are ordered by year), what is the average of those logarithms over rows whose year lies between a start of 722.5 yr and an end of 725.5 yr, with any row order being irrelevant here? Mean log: 0.57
